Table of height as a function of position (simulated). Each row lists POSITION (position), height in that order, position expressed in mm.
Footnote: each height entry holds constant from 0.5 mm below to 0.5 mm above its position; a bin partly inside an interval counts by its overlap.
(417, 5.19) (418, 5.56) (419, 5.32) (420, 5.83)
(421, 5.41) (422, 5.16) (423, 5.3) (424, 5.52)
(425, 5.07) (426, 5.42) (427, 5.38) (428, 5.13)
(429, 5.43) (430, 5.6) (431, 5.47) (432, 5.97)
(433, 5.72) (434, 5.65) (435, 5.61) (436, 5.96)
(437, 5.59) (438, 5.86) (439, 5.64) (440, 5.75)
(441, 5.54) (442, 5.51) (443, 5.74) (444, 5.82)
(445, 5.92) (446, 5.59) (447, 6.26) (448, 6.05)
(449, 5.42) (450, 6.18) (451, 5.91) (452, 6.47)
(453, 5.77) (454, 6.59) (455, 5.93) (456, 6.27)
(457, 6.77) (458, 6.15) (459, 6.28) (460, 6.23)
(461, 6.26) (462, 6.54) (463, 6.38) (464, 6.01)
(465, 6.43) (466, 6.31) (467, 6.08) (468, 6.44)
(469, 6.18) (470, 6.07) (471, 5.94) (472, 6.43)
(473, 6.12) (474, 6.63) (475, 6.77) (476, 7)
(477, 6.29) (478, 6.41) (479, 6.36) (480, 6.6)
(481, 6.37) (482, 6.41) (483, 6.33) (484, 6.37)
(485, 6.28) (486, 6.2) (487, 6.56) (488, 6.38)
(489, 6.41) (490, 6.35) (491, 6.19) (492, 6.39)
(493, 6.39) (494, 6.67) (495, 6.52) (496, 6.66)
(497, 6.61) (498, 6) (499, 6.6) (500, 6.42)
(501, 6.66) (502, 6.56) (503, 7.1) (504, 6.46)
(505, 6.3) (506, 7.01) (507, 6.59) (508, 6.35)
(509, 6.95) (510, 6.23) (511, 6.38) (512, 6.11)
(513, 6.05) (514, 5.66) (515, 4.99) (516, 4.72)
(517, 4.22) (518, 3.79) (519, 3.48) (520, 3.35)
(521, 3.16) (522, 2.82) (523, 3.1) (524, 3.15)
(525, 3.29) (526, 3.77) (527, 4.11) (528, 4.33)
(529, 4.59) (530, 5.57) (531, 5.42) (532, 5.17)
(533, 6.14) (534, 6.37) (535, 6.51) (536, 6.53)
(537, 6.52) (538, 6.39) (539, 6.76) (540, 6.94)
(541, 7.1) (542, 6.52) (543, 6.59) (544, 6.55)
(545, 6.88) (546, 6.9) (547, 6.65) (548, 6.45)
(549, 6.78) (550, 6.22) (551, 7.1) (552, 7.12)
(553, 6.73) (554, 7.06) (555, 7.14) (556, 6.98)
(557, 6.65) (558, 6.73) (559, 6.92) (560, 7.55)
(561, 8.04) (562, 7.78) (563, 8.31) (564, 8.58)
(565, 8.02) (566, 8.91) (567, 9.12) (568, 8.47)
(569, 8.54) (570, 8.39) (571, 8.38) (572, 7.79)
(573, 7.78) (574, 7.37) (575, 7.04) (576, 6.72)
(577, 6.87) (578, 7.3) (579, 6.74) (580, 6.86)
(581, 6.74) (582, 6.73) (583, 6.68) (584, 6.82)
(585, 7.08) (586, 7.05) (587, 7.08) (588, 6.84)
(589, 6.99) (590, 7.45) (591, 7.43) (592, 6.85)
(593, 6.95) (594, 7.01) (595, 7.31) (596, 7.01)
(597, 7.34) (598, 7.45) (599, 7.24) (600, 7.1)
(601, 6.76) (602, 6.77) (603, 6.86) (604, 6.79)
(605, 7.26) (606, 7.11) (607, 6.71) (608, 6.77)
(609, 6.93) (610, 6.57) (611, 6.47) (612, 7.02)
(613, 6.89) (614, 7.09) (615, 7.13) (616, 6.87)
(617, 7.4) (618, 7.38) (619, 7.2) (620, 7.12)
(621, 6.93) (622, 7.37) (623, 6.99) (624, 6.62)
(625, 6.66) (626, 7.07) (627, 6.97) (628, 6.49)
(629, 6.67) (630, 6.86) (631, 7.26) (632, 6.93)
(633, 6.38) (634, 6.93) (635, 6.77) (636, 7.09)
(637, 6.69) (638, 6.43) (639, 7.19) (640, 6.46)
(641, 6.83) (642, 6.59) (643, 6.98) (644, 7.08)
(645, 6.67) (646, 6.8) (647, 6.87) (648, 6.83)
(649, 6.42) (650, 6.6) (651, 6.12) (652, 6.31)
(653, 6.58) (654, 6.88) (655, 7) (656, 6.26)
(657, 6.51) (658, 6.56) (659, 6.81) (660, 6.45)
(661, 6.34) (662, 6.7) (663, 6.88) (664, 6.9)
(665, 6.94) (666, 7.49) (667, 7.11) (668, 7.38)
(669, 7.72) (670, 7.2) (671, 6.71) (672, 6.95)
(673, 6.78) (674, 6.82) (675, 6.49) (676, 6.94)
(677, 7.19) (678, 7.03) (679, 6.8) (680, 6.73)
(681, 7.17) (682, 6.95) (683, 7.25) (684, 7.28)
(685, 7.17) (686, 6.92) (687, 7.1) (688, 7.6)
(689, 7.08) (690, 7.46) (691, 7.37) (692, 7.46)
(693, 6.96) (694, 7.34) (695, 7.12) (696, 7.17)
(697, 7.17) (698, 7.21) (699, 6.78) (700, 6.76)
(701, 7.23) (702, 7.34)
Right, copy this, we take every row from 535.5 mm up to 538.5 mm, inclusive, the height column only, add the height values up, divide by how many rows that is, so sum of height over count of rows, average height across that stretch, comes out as 6.5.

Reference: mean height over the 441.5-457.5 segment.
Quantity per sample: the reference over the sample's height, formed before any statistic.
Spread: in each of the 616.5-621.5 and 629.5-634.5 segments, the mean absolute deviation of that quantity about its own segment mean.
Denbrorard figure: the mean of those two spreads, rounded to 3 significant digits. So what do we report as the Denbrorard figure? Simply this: 0.0217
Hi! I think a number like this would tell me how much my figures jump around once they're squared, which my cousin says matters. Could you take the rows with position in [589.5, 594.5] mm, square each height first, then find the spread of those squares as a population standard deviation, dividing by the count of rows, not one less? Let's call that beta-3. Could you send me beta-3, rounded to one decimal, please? 3.6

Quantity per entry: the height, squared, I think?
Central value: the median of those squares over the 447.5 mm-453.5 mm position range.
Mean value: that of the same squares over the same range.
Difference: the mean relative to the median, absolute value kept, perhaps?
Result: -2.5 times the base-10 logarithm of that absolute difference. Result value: 3.12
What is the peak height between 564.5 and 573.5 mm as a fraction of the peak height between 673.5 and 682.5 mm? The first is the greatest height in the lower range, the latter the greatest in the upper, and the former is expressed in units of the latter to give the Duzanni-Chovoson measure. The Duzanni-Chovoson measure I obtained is 1.27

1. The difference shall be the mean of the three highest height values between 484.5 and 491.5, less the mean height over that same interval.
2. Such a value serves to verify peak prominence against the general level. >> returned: 0.11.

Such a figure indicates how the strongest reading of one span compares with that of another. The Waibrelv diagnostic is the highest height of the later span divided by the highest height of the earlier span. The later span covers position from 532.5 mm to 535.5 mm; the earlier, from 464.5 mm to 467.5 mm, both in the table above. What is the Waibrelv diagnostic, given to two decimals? 1.01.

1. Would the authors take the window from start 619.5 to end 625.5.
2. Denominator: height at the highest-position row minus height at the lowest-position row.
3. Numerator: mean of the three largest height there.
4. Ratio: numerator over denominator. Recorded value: -16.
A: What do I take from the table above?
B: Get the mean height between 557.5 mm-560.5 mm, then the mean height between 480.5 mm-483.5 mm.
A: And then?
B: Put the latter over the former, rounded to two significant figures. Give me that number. 0.90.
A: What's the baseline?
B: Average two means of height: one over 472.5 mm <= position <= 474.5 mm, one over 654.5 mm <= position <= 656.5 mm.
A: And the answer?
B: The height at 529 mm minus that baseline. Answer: -1.91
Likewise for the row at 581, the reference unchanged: 0.24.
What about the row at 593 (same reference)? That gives 0.45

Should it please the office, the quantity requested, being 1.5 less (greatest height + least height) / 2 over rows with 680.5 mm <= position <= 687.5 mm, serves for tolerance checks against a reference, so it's -5.60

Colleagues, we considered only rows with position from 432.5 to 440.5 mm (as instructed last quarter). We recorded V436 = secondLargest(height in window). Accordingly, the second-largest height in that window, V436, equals 5.86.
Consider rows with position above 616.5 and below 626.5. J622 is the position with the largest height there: 617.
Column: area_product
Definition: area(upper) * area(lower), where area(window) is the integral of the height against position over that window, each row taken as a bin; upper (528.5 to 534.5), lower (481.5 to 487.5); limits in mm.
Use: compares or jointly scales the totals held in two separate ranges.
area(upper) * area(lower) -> 1269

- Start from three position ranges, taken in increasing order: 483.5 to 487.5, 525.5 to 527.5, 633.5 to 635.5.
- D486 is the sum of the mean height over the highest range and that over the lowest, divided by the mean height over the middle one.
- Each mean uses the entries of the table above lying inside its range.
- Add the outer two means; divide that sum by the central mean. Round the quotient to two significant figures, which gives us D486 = 3.4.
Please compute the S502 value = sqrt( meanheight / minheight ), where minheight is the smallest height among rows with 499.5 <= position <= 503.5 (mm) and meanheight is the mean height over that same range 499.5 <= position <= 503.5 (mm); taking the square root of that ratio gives 1.02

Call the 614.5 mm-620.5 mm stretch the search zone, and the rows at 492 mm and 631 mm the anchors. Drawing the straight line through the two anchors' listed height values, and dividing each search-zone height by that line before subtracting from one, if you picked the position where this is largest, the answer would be 616 mm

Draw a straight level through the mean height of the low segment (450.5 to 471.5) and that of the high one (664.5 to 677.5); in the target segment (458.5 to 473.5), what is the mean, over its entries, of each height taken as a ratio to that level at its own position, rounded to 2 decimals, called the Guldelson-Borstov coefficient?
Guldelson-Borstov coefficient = 1.00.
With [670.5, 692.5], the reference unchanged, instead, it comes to 0.99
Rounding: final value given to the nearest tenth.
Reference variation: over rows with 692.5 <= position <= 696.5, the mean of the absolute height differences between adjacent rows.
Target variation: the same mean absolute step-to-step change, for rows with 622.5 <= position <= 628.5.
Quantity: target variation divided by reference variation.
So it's 1.3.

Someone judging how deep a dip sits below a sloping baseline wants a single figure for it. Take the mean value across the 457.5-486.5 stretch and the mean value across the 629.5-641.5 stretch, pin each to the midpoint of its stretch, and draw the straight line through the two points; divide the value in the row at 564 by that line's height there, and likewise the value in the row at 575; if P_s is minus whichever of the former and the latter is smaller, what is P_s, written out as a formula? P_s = -1.06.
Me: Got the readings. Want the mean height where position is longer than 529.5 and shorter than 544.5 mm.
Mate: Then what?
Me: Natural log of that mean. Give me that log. 1.85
